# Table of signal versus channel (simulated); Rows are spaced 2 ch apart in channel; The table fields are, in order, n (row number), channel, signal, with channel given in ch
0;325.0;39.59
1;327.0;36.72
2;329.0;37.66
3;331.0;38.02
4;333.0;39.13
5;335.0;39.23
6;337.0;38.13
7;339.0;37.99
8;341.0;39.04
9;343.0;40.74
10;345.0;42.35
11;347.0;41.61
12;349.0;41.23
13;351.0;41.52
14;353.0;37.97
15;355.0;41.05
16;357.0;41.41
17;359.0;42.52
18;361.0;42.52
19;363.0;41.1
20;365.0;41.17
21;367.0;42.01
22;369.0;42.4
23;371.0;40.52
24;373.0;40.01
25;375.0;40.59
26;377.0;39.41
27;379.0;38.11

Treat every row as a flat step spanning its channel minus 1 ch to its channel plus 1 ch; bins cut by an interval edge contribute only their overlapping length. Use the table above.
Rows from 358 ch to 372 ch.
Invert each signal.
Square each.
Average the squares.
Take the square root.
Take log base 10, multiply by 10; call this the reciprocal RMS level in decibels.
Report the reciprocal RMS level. -16.2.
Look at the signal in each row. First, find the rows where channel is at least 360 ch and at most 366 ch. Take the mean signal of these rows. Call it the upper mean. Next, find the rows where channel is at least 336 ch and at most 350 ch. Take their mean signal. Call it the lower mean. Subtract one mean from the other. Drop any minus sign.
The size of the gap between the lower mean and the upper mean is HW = 1.4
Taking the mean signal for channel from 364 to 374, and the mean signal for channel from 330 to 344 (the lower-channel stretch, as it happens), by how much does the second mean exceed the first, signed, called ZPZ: -2.3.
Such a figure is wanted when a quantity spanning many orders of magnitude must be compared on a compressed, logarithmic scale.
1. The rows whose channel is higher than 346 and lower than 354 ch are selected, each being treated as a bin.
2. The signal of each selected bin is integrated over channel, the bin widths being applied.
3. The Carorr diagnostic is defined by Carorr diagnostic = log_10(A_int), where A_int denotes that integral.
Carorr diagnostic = 2.51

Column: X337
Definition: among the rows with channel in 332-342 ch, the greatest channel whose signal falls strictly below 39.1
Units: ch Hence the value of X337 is 341.0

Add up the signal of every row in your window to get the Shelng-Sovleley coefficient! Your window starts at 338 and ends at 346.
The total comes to 160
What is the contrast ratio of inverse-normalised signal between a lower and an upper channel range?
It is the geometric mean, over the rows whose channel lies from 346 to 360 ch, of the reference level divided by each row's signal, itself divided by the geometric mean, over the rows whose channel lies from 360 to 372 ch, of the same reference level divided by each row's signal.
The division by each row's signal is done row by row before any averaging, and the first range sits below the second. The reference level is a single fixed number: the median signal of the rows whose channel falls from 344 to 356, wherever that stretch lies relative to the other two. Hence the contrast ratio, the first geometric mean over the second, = 1.01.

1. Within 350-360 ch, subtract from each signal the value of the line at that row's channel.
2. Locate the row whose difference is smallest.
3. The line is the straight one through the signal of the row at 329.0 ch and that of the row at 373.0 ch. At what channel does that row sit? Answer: 353.0 ch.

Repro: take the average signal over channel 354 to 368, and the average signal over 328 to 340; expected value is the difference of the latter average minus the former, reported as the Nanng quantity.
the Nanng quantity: -3.3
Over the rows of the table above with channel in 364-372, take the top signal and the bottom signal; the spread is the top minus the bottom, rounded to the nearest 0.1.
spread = 1.9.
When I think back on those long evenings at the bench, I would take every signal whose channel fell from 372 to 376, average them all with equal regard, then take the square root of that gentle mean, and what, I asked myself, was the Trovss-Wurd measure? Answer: 6.35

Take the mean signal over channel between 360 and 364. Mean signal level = 41.8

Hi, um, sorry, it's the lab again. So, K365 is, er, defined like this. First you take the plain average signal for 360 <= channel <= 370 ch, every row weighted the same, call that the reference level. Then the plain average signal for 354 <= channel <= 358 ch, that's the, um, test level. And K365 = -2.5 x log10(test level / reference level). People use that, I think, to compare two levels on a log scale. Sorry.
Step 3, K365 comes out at 0.016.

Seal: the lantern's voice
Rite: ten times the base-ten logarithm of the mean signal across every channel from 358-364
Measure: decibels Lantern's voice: 16.2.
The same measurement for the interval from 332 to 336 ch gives 15.9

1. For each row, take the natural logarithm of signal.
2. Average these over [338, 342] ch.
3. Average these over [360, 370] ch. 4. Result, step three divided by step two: 1.02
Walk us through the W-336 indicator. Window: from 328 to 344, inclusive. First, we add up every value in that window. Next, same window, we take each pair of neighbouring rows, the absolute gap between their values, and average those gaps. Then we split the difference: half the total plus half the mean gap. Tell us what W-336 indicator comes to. 155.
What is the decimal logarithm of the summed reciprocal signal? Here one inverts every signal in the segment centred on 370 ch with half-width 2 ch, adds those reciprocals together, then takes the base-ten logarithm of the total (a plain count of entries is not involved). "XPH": -1.32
